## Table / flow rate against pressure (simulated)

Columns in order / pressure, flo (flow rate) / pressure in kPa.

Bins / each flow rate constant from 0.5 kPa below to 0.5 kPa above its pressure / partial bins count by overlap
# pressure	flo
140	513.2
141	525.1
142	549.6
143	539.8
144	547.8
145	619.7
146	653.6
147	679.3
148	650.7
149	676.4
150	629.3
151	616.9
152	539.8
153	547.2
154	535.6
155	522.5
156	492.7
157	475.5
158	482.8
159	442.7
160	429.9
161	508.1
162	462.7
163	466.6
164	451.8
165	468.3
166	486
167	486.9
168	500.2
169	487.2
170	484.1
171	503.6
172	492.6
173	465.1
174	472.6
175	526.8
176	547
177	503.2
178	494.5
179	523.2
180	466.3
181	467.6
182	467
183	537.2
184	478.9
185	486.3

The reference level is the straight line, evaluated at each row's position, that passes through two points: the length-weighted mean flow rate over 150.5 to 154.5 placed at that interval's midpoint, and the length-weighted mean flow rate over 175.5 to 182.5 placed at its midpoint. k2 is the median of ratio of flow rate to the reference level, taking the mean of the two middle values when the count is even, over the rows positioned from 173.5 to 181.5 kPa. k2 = 0.999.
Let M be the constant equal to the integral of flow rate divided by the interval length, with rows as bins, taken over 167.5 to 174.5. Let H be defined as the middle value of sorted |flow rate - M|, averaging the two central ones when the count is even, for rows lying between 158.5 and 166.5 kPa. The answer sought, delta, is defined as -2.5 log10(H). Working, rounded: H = 23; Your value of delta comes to -3.4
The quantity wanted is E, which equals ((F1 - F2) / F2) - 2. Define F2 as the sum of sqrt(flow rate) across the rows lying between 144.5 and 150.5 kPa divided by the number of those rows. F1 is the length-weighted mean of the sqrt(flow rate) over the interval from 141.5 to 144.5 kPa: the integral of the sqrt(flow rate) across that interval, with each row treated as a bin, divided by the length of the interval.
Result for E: -2.08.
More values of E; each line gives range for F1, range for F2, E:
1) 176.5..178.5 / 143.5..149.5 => -2.12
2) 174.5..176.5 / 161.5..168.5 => -1.94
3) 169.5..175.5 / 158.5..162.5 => -1.97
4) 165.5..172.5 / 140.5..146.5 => -2.07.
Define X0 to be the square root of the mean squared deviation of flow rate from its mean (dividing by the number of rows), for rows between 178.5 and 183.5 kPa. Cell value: 31.3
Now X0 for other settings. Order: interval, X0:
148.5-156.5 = 59.0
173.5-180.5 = 27.3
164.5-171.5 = 10.7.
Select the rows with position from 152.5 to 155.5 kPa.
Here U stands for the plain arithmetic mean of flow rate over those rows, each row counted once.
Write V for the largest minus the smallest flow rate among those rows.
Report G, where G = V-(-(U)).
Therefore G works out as 560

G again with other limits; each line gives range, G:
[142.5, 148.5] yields 755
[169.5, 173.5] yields 525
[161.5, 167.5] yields 505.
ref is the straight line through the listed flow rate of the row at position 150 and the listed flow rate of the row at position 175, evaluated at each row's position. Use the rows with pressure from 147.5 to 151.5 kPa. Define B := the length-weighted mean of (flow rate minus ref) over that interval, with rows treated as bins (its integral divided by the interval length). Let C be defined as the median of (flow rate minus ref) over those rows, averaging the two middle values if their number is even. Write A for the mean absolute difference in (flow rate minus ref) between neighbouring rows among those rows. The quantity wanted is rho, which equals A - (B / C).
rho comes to 25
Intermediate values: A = 27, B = 12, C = 7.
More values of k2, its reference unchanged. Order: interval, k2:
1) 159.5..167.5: 0.879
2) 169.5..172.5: 0.961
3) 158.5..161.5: 0.814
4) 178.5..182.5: 0.955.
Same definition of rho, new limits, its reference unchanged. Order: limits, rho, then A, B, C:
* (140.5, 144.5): 14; 15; -119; -115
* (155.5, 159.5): 19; 20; -125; -119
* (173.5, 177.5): 39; 41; -12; -8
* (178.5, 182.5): 20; 21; -23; -33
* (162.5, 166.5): 17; 18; -102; -104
